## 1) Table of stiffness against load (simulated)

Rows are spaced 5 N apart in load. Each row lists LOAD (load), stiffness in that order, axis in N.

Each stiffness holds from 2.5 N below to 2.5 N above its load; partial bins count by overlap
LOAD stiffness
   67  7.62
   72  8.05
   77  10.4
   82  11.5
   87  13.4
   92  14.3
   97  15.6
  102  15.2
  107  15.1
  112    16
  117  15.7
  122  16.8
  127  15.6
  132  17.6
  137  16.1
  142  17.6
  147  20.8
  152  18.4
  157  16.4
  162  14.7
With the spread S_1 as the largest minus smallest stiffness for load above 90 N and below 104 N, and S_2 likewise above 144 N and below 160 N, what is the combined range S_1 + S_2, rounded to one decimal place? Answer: 5.7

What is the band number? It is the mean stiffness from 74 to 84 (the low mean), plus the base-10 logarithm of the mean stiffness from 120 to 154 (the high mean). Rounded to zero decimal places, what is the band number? 12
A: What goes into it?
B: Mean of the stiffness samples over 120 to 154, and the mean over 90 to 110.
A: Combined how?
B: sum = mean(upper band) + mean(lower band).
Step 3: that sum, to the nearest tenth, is 32.6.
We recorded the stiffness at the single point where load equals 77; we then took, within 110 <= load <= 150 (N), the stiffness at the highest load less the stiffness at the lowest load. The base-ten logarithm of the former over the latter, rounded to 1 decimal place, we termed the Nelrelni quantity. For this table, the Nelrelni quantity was 0.3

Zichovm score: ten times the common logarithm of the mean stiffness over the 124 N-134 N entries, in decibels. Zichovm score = 12.2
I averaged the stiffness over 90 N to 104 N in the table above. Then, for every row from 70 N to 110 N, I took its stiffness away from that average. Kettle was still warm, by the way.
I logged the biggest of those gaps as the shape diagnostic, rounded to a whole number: 7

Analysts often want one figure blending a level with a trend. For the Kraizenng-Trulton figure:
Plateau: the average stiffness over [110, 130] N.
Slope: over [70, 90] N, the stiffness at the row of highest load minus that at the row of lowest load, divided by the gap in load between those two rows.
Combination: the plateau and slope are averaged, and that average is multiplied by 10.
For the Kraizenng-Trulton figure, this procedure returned 82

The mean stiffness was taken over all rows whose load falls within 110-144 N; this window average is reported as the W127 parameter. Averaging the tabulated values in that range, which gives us 16.5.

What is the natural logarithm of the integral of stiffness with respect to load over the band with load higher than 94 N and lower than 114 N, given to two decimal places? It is 5.73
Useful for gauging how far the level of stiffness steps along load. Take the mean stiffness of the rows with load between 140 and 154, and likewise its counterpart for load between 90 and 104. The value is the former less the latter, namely 3.9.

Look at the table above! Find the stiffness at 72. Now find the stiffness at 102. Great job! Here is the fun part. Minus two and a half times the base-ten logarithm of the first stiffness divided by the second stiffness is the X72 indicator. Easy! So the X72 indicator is 0.7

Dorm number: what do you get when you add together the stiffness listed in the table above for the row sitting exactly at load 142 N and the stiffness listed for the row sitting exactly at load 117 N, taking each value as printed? 33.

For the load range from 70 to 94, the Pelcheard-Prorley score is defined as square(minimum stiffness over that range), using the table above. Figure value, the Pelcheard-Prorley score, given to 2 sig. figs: 65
